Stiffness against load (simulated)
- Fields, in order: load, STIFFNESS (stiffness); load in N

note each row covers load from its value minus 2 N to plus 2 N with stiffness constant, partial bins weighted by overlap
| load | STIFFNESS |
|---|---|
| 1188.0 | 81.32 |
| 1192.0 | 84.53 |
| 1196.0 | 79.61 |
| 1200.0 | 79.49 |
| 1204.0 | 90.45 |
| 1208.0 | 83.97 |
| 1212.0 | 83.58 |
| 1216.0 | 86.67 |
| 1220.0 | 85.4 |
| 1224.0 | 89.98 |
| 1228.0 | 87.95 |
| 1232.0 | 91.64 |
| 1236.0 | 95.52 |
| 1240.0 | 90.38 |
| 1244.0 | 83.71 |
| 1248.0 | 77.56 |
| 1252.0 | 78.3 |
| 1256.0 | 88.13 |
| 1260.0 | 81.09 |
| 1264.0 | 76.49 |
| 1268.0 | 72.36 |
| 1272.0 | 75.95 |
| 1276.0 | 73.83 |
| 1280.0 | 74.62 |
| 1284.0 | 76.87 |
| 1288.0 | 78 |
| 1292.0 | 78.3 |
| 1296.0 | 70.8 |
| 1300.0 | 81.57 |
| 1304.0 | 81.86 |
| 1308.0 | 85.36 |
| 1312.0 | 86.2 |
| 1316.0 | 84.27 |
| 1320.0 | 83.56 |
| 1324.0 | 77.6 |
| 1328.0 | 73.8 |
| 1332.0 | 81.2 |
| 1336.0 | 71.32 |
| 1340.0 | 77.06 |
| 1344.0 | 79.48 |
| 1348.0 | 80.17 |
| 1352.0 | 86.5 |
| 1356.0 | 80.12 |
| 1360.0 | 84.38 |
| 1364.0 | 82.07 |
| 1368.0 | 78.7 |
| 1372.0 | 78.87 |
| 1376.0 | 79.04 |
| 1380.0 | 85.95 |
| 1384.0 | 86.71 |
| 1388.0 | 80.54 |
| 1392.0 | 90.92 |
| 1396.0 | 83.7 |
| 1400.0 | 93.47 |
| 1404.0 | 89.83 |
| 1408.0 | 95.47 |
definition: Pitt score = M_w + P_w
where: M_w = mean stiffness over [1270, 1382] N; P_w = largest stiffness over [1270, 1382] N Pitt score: 166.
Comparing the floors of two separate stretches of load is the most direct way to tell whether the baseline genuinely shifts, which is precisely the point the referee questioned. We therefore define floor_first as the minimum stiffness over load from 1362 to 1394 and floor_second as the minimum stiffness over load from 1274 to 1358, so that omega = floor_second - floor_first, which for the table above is -8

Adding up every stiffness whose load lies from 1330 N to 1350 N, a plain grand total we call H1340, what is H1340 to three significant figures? 389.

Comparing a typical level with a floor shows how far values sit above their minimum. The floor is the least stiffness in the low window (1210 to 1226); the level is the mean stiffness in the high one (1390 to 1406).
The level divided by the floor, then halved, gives 0.54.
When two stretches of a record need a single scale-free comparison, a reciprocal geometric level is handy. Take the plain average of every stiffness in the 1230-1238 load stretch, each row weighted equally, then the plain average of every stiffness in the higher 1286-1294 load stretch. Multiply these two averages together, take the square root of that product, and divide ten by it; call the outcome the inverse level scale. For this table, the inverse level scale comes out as 0.117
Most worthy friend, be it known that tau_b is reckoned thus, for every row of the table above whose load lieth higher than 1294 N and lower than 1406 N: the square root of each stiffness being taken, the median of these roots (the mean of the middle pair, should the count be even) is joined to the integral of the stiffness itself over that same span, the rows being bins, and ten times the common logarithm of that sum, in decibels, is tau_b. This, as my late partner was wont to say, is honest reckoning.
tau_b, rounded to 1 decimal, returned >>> 39.6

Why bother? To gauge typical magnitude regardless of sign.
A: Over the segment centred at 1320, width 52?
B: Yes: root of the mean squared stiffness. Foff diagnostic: 79.7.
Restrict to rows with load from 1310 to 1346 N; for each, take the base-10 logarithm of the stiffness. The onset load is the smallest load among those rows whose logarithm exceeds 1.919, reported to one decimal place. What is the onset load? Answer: 1312.0 N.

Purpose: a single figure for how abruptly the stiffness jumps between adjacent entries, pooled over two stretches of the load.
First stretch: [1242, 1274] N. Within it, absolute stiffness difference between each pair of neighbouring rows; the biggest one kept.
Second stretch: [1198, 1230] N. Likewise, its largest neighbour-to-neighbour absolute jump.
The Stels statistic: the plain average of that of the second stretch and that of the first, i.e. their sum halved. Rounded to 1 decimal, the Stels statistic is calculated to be 10.4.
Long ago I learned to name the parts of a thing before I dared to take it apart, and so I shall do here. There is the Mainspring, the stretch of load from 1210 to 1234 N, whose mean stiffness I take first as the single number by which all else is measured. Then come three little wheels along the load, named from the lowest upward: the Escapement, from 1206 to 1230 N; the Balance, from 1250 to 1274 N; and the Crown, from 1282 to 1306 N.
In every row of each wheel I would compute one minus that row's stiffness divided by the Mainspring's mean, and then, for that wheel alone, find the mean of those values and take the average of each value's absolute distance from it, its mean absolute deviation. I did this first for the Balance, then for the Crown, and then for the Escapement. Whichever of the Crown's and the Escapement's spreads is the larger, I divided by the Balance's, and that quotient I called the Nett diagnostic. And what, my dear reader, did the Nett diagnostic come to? 0.69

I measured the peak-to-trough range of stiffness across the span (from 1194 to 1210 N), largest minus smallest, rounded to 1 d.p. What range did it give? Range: 11.0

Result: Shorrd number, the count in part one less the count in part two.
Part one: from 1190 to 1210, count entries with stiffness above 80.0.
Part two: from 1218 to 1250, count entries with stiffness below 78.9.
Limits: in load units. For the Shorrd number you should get 2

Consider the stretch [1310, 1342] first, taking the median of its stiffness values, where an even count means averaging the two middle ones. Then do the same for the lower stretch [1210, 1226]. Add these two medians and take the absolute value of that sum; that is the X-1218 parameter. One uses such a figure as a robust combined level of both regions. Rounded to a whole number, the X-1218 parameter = 165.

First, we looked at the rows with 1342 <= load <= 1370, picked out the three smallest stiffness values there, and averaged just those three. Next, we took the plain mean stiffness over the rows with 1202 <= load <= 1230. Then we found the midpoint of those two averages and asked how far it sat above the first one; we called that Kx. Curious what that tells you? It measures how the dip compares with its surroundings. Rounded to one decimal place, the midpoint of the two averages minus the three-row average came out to 3.7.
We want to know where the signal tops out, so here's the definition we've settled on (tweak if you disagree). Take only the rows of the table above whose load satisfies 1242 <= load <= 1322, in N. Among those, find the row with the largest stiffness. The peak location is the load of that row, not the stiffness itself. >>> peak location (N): 1256.0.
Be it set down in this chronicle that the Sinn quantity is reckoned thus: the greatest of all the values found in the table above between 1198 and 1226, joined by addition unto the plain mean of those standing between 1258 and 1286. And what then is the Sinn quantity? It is 166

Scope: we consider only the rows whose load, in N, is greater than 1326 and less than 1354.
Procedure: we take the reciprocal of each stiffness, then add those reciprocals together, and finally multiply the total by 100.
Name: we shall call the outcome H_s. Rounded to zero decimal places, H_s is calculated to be 9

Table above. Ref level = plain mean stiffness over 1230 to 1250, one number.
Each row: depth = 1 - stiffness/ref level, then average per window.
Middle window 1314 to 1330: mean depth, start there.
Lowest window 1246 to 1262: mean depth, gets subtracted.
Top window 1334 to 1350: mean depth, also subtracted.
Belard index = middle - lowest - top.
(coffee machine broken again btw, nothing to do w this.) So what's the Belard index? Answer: -0.11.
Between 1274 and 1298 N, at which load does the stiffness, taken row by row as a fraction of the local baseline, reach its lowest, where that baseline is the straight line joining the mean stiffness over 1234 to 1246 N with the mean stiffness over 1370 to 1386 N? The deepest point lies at 1296.0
